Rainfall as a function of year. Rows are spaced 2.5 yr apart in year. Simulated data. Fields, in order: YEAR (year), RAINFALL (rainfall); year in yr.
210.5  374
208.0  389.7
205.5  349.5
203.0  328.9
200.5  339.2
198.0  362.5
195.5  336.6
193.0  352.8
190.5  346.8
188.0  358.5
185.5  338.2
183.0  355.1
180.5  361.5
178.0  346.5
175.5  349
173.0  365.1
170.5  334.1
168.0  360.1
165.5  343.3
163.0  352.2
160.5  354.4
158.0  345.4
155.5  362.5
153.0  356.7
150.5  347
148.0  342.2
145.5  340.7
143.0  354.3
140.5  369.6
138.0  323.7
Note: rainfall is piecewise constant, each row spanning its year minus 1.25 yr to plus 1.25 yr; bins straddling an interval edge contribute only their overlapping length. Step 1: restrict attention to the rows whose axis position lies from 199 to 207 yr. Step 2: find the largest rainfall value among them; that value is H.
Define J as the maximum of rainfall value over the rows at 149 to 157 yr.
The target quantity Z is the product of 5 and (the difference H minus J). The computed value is -65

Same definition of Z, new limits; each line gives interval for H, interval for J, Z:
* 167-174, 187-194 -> 33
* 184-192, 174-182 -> -15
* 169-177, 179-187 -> 18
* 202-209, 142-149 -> 177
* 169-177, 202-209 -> -123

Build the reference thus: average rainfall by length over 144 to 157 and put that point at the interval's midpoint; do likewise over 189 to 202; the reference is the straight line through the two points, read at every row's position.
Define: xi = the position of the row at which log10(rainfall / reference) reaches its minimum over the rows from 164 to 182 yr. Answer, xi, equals 170.5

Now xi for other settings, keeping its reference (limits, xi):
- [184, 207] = 203.0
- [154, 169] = 165.5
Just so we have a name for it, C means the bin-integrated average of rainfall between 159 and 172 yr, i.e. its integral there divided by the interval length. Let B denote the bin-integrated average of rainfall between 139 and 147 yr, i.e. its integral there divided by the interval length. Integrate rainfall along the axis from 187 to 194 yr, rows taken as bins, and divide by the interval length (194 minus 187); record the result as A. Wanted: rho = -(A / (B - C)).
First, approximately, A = 352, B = 353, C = 349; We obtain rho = -80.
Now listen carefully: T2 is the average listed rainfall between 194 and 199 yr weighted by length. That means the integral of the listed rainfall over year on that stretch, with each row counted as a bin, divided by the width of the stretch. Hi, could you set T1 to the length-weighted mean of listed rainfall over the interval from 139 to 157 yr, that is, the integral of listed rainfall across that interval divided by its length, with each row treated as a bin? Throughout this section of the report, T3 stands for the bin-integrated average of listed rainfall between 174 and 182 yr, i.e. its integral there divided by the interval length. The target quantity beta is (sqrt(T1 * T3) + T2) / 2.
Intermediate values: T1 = 353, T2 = 349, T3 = 353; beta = 351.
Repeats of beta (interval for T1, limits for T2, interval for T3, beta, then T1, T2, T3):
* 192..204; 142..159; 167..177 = 349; 344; 350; 352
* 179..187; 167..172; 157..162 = 349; 352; 347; 350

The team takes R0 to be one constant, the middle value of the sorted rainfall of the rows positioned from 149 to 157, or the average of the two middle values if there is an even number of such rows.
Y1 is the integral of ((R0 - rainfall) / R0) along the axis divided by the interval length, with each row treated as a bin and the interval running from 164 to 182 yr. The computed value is 0.015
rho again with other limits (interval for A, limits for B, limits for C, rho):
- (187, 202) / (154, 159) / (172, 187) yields -170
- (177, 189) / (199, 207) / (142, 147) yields 65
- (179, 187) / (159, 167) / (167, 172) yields -126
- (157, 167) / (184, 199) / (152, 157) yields 35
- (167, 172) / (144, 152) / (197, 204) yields -508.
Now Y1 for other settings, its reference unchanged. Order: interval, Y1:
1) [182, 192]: 0.020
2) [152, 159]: 0.004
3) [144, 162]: 0.019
